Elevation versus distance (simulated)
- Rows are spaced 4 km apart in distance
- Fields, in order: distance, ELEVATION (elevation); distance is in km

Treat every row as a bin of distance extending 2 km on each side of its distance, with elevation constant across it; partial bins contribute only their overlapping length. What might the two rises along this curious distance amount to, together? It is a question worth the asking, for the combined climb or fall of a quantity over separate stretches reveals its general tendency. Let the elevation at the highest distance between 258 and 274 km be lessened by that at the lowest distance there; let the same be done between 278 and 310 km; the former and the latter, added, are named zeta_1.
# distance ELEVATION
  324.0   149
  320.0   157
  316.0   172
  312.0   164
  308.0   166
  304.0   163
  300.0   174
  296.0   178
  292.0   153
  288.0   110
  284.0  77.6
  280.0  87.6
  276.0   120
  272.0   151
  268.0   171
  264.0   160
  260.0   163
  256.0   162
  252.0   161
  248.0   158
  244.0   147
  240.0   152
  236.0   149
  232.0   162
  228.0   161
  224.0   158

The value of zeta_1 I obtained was 66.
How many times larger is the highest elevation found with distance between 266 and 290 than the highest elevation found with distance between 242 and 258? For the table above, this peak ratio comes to 1.06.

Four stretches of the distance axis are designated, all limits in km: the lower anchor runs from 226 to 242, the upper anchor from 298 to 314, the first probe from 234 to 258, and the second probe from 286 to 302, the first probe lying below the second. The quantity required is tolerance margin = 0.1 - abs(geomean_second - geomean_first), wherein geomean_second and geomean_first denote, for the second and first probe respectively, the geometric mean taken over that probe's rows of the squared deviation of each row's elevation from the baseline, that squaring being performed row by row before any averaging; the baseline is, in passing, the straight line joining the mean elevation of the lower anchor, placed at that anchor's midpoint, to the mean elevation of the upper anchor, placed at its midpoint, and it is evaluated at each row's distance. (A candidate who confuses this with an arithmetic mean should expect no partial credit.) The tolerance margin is -250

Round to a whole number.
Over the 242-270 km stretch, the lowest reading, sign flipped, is -147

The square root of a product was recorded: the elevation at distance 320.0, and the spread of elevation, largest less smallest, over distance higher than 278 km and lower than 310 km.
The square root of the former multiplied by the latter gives 126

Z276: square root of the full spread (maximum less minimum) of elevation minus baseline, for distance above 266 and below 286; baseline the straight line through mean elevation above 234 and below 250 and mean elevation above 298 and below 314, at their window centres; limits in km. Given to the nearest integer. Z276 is 10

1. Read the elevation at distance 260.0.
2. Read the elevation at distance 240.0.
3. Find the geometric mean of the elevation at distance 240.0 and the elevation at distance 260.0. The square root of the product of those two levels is 157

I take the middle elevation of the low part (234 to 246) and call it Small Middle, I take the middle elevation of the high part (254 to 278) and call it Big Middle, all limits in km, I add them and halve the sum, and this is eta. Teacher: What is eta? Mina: 155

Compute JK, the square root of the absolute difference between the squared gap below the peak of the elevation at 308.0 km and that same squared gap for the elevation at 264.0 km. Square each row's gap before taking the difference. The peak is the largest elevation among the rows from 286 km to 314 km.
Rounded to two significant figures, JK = 13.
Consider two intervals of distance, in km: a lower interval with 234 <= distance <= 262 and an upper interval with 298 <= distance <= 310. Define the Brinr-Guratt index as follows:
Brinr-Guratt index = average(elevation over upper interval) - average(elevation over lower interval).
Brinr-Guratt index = 12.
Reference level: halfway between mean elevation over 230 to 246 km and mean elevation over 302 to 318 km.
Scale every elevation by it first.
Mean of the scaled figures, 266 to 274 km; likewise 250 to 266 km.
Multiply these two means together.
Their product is 1.02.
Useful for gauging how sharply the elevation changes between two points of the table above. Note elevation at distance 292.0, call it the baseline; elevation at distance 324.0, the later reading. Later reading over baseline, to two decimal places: 0.97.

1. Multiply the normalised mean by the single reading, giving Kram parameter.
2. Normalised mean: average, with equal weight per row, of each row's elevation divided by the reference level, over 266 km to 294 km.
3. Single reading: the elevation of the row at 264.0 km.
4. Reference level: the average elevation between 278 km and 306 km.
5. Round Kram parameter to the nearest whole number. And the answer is 148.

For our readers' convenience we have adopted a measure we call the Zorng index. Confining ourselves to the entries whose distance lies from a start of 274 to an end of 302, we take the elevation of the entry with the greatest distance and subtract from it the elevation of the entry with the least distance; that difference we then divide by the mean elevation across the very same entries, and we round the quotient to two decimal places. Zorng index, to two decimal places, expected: 0.42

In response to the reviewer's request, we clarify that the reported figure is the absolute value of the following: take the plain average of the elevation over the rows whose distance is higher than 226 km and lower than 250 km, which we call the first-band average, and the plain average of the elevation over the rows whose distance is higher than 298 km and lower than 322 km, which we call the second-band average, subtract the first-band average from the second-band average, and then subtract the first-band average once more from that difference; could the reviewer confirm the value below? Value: 144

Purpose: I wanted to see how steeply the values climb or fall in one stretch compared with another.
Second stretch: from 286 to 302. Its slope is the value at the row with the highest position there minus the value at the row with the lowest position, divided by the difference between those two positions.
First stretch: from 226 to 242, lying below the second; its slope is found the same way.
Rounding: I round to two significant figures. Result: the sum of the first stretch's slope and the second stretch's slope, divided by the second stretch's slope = 0.86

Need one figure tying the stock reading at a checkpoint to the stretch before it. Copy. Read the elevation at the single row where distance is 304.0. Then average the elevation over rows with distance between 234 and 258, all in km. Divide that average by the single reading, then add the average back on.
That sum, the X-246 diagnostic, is 156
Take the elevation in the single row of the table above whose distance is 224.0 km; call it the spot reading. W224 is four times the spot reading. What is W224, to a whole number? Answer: 632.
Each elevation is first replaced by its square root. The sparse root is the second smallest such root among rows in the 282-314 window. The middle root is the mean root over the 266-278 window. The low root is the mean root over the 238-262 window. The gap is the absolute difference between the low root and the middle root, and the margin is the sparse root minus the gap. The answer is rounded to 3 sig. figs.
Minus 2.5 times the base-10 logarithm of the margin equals -2.51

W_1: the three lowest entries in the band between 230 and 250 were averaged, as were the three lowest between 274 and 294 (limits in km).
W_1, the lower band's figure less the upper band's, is 58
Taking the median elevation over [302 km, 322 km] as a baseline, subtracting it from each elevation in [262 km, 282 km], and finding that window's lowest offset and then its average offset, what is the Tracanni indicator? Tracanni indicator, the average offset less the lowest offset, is 50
